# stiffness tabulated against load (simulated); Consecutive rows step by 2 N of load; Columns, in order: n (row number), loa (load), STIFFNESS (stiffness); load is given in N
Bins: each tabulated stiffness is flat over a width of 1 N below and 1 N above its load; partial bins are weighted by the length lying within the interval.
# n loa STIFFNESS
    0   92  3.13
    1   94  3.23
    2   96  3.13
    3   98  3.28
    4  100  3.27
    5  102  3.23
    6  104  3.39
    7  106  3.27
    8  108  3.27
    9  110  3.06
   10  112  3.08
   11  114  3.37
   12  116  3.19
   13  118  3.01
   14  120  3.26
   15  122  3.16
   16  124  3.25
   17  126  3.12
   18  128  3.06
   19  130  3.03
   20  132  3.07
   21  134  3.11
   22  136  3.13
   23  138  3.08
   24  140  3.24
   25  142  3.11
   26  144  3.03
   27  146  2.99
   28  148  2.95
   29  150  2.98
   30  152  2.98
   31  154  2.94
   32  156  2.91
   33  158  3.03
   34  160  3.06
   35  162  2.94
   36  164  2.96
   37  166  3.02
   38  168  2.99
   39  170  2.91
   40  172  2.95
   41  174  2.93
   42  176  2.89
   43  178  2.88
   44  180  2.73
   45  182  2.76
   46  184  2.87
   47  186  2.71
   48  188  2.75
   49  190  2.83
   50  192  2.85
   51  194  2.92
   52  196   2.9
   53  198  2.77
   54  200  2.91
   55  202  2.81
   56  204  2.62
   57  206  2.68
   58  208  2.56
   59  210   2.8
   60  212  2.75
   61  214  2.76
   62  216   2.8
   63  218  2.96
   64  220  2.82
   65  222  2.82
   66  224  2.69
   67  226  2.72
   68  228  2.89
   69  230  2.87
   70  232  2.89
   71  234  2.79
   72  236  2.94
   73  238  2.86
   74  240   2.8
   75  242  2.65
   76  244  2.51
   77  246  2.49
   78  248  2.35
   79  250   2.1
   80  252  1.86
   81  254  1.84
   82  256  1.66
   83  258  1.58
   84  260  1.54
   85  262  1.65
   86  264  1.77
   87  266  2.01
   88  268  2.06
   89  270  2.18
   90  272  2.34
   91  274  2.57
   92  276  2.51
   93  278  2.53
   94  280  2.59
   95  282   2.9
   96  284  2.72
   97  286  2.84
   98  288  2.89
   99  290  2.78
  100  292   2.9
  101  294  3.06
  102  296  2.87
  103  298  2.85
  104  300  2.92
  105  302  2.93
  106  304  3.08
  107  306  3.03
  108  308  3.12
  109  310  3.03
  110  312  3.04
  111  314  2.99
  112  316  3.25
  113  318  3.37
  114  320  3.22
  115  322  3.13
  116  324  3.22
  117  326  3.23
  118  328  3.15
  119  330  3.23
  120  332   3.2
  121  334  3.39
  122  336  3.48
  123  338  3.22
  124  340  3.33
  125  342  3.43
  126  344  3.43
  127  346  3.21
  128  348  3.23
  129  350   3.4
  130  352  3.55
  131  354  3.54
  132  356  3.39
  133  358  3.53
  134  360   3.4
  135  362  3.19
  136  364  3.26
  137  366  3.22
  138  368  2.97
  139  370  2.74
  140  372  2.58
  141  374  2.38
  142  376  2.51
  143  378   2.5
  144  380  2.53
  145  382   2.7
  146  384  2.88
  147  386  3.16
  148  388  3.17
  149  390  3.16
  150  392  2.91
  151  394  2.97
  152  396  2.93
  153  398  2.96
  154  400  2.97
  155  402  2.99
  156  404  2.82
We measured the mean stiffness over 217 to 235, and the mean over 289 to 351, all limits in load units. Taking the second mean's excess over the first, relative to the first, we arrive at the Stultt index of 0.1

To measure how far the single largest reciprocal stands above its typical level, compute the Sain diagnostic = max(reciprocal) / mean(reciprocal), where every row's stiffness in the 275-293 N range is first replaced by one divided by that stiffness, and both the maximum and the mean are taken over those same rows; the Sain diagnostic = 1.09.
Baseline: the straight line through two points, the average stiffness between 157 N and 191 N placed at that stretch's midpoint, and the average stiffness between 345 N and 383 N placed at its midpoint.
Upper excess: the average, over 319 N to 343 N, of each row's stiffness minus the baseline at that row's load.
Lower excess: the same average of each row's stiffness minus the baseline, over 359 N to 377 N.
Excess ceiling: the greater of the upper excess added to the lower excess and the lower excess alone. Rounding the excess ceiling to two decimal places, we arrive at 0.12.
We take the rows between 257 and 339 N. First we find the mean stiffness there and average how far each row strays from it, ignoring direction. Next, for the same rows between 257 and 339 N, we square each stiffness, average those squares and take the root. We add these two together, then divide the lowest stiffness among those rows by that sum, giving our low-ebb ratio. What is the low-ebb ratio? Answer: 0.48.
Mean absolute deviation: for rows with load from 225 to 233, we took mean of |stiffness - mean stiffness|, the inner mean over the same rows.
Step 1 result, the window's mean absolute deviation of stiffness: 0.06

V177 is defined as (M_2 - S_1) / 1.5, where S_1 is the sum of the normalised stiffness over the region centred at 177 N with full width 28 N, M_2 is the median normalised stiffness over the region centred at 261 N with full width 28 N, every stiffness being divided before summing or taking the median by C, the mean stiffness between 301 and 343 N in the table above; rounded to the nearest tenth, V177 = -8.0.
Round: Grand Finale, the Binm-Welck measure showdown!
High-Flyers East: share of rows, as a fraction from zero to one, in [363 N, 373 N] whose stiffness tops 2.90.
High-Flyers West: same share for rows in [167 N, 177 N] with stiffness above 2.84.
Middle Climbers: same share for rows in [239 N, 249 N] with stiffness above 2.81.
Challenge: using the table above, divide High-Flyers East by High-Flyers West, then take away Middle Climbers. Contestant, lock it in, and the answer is 0.6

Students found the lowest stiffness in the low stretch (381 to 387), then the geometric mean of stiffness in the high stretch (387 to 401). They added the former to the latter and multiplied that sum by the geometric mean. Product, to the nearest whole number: 17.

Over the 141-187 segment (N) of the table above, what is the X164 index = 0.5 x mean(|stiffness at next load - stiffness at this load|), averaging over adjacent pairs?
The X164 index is 0.029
